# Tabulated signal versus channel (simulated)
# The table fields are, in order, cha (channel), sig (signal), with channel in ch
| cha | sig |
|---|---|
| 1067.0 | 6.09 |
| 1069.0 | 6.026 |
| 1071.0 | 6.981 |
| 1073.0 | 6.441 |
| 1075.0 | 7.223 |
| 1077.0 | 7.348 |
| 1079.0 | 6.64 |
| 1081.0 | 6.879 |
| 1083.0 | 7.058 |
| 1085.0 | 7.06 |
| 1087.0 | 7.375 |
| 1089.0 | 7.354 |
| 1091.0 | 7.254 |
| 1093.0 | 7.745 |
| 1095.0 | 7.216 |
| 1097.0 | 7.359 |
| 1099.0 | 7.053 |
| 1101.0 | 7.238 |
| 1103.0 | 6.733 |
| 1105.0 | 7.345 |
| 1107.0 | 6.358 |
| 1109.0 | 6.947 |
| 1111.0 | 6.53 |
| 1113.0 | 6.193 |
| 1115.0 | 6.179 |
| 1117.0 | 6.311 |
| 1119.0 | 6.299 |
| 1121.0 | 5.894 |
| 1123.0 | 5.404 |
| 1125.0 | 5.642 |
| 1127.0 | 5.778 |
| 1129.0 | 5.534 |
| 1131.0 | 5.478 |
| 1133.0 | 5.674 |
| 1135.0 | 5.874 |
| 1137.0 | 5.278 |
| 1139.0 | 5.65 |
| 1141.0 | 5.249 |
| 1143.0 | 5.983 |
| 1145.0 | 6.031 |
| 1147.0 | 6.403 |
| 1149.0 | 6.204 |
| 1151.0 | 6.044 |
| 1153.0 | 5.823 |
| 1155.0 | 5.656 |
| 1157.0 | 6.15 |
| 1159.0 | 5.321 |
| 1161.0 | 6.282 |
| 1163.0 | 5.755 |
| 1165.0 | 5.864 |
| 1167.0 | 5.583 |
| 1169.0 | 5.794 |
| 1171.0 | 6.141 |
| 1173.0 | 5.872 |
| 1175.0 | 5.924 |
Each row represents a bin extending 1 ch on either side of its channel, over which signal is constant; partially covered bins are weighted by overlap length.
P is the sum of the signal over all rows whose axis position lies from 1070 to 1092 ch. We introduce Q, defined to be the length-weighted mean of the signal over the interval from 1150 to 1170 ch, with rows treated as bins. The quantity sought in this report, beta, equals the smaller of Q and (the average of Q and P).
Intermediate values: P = 78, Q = 5.83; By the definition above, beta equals 5.83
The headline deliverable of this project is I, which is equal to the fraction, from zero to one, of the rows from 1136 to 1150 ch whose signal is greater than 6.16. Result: 0.3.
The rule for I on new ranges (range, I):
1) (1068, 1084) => 0.9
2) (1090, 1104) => 1.0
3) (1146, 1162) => 0.4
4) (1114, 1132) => 0.3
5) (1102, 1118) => 1.0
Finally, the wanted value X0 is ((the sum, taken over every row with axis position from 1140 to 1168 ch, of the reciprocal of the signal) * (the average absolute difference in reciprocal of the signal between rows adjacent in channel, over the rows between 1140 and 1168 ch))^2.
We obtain 0.0008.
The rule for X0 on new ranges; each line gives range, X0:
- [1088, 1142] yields 0.0013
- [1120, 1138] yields 0.0002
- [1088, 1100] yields 0.0000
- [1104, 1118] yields 0.0001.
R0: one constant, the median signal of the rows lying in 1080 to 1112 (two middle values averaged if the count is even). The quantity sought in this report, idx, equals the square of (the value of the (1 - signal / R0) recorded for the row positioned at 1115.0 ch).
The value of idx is 0.018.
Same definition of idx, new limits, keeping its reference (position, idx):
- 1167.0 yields 0.047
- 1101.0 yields 0.000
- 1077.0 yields 0.001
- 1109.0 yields 0.001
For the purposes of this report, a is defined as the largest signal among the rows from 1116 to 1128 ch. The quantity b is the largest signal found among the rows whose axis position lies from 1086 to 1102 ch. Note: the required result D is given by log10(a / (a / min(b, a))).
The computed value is 0.800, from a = 6.311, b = 7.745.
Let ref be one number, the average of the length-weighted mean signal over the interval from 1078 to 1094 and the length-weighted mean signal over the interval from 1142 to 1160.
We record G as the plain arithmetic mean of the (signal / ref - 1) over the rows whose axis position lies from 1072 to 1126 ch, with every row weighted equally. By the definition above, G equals 0.03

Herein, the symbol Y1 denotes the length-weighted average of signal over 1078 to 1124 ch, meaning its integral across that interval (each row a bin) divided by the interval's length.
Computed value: 6.8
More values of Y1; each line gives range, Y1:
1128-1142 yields 5.5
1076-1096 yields 7.2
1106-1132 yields 6.0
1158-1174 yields 5.8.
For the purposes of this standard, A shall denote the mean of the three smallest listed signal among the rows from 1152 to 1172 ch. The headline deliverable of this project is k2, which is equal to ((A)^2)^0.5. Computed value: 5.5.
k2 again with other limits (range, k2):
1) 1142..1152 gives 6.0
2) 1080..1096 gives 7.0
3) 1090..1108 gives 6.7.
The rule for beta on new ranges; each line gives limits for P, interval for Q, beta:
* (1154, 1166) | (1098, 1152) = 6.12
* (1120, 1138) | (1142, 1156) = 6.02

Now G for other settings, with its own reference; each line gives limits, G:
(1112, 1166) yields -0.11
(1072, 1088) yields 0.07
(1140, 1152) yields -0.09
